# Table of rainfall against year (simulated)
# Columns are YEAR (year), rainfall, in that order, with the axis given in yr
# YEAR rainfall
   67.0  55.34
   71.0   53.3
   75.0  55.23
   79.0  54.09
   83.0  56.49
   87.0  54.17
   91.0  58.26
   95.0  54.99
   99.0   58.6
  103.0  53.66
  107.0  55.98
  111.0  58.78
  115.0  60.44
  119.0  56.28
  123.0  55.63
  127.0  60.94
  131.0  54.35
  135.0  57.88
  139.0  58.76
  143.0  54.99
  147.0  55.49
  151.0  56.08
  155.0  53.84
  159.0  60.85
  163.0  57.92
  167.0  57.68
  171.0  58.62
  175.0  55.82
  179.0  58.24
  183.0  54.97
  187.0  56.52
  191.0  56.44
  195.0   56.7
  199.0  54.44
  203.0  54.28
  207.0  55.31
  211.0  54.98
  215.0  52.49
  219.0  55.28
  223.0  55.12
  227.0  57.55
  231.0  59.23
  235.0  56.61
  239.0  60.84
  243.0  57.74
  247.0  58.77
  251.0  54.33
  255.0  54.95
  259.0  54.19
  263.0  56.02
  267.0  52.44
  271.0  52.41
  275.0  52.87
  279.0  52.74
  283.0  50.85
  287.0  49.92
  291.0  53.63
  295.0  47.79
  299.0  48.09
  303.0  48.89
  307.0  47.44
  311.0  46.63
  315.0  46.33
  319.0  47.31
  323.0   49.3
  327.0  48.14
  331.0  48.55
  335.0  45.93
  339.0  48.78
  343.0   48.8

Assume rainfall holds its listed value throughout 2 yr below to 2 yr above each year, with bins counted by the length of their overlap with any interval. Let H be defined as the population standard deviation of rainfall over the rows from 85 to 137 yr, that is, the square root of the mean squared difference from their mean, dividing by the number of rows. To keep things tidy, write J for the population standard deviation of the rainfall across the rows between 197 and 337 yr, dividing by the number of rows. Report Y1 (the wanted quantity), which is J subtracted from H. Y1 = -1.7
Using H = 2.30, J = 4.0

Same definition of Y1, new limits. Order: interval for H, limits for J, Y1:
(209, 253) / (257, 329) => -0.5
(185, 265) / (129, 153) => 0.4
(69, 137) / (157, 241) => 0.2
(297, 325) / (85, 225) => -1.1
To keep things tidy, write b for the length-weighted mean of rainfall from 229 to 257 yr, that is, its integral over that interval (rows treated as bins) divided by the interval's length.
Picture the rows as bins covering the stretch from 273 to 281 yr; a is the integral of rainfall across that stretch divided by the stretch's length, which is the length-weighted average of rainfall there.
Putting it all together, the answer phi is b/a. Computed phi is 1.09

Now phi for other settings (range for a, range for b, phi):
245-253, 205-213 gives 0.98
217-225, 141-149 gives 1.00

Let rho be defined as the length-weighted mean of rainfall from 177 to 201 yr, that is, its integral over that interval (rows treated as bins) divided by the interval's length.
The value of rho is 56.2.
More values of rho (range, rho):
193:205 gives 55.1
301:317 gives 47.3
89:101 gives 57.3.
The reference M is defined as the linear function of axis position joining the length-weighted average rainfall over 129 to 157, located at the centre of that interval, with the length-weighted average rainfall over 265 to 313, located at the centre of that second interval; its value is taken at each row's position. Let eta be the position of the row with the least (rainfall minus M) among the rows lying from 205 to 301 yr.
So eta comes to 295.0 yr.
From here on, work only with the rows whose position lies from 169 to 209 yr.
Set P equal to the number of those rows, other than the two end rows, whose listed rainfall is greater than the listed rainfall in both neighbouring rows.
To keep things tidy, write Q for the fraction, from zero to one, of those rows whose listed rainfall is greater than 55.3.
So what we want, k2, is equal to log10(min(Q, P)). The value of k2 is -0.15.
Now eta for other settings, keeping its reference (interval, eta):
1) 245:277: 267.0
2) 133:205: 155.0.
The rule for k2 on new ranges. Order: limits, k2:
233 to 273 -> -0.30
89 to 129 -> -0.10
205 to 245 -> -0.22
